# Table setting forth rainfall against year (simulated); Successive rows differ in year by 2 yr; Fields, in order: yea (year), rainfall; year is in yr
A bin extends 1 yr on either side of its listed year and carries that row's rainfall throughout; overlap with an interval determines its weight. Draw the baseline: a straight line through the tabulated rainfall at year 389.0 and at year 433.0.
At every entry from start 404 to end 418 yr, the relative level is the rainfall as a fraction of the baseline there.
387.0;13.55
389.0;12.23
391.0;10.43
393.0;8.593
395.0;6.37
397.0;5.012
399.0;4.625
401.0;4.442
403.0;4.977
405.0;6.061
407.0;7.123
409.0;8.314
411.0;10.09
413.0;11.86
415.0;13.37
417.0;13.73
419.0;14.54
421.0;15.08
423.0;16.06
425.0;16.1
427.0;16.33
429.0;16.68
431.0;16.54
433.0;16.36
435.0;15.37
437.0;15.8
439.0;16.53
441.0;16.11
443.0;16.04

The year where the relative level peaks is 417.0 yr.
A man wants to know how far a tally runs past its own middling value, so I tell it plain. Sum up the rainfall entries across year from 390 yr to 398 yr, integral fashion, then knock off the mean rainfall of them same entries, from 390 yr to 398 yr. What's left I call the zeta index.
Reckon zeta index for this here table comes 53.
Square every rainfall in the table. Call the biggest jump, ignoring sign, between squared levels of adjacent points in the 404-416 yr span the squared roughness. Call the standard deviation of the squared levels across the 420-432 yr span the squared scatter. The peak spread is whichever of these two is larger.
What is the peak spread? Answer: 38.9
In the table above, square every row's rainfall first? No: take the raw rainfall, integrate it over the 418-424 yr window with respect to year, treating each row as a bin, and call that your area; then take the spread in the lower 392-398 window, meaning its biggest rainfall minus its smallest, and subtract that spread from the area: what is 87.8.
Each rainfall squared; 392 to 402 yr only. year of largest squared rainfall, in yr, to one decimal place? 393.0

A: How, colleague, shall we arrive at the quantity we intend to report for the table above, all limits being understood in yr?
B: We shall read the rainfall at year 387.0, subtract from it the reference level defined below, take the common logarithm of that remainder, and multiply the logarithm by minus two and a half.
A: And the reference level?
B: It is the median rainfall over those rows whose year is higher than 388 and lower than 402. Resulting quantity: -2.14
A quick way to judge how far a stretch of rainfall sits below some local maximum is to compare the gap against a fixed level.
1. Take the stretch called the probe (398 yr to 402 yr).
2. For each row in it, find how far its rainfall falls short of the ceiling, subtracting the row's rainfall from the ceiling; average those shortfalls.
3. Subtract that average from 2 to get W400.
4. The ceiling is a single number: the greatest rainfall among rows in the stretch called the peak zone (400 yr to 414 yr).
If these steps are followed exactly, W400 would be -5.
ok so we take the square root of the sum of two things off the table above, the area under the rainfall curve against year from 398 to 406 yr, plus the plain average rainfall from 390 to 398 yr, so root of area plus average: 6.9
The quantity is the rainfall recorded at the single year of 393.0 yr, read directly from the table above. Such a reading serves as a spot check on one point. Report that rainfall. 8.593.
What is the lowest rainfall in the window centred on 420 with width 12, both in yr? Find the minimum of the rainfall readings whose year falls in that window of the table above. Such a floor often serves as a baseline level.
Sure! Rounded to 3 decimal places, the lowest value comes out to 13.370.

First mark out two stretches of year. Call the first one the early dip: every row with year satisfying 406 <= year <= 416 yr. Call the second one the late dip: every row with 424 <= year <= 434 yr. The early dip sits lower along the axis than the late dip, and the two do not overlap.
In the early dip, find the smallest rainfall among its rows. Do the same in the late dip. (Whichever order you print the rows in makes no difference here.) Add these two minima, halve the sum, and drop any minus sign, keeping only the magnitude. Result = 11.6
